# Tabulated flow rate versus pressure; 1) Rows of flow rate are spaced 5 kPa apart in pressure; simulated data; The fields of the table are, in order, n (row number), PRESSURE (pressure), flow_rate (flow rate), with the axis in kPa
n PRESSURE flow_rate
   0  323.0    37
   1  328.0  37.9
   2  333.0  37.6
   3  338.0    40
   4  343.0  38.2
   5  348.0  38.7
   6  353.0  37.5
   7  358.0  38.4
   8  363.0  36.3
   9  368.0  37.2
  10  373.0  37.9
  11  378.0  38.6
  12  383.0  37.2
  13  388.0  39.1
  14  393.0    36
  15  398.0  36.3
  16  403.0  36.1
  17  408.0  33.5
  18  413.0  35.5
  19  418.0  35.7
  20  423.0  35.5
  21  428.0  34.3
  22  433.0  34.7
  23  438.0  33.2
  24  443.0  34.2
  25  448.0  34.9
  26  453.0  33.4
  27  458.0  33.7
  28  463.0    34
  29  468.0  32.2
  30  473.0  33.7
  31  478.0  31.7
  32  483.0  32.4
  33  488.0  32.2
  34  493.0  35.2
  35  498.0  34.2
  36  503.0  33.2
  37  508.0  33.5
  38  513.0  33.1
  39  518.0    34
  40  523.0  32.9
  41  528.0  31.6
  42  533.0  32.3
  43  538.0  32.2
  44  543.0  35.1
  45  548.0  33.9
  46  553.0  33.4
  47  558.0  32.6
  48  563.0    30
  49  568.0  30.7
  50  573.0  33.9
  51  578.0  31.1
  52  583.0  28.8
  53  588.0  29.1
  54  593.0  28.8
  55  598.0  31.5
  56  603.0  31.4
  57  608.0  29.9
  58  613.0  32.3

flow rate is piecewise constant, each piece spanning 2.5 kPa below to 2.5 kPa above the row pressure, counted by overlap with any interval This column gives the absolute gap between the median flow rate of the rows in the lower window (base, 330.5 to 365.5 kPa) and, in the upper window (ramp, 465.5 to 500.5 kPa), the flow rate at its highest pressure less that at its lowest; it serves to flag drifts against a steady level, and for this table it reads 36.2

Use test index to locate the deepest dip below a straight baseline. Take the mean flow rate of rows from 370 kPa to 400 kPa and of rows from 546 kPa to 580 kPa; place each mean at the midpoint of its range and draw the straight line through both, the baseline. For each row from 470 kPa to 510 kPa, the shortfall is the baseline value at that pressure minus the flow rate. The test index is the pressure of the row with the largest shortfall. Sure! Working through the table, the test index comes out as 478.0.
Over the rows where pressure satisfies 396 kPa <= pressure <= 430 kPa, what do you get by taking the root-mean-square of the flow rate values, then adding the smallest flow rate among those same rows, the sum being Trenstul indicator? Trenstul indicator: 68.8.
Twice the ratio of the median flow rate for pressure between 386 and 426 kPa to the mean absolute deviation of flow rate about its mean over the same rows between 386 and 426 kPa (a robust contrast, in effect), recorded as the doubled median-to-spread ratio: 79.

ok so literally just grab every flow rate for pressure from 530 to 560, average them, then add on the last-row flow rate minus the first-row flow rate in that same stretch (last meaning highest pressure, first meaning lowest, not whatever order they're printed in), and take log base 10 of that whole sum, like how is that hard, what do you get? 1.53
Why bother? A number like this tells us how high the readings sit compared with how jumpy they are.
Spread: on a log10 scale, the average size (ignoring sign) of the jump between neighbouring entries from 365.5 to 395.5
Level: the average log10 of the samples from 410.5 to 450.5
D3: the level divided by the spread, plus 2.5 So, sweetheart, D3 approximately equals 88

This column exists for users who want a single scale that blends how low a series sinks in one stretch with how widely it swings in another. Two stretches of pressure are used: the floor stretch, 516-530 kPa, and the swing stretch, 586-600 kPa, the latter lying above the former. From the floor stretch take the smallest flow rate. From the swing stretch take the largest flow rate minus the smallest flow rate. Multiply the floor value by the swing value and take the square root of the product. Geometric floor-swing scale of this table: 9.2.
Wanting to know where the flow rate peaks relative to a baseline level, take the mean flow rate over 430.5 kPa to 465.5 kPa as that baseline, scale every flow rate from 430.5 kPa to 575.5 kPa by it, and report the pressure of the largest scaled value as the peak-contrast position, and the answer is 493.0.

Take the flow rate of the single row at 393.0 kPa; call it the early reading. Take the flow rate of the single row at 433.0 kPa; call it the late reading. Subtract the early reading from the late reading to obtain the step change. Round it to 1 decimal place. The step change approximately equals -1.3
